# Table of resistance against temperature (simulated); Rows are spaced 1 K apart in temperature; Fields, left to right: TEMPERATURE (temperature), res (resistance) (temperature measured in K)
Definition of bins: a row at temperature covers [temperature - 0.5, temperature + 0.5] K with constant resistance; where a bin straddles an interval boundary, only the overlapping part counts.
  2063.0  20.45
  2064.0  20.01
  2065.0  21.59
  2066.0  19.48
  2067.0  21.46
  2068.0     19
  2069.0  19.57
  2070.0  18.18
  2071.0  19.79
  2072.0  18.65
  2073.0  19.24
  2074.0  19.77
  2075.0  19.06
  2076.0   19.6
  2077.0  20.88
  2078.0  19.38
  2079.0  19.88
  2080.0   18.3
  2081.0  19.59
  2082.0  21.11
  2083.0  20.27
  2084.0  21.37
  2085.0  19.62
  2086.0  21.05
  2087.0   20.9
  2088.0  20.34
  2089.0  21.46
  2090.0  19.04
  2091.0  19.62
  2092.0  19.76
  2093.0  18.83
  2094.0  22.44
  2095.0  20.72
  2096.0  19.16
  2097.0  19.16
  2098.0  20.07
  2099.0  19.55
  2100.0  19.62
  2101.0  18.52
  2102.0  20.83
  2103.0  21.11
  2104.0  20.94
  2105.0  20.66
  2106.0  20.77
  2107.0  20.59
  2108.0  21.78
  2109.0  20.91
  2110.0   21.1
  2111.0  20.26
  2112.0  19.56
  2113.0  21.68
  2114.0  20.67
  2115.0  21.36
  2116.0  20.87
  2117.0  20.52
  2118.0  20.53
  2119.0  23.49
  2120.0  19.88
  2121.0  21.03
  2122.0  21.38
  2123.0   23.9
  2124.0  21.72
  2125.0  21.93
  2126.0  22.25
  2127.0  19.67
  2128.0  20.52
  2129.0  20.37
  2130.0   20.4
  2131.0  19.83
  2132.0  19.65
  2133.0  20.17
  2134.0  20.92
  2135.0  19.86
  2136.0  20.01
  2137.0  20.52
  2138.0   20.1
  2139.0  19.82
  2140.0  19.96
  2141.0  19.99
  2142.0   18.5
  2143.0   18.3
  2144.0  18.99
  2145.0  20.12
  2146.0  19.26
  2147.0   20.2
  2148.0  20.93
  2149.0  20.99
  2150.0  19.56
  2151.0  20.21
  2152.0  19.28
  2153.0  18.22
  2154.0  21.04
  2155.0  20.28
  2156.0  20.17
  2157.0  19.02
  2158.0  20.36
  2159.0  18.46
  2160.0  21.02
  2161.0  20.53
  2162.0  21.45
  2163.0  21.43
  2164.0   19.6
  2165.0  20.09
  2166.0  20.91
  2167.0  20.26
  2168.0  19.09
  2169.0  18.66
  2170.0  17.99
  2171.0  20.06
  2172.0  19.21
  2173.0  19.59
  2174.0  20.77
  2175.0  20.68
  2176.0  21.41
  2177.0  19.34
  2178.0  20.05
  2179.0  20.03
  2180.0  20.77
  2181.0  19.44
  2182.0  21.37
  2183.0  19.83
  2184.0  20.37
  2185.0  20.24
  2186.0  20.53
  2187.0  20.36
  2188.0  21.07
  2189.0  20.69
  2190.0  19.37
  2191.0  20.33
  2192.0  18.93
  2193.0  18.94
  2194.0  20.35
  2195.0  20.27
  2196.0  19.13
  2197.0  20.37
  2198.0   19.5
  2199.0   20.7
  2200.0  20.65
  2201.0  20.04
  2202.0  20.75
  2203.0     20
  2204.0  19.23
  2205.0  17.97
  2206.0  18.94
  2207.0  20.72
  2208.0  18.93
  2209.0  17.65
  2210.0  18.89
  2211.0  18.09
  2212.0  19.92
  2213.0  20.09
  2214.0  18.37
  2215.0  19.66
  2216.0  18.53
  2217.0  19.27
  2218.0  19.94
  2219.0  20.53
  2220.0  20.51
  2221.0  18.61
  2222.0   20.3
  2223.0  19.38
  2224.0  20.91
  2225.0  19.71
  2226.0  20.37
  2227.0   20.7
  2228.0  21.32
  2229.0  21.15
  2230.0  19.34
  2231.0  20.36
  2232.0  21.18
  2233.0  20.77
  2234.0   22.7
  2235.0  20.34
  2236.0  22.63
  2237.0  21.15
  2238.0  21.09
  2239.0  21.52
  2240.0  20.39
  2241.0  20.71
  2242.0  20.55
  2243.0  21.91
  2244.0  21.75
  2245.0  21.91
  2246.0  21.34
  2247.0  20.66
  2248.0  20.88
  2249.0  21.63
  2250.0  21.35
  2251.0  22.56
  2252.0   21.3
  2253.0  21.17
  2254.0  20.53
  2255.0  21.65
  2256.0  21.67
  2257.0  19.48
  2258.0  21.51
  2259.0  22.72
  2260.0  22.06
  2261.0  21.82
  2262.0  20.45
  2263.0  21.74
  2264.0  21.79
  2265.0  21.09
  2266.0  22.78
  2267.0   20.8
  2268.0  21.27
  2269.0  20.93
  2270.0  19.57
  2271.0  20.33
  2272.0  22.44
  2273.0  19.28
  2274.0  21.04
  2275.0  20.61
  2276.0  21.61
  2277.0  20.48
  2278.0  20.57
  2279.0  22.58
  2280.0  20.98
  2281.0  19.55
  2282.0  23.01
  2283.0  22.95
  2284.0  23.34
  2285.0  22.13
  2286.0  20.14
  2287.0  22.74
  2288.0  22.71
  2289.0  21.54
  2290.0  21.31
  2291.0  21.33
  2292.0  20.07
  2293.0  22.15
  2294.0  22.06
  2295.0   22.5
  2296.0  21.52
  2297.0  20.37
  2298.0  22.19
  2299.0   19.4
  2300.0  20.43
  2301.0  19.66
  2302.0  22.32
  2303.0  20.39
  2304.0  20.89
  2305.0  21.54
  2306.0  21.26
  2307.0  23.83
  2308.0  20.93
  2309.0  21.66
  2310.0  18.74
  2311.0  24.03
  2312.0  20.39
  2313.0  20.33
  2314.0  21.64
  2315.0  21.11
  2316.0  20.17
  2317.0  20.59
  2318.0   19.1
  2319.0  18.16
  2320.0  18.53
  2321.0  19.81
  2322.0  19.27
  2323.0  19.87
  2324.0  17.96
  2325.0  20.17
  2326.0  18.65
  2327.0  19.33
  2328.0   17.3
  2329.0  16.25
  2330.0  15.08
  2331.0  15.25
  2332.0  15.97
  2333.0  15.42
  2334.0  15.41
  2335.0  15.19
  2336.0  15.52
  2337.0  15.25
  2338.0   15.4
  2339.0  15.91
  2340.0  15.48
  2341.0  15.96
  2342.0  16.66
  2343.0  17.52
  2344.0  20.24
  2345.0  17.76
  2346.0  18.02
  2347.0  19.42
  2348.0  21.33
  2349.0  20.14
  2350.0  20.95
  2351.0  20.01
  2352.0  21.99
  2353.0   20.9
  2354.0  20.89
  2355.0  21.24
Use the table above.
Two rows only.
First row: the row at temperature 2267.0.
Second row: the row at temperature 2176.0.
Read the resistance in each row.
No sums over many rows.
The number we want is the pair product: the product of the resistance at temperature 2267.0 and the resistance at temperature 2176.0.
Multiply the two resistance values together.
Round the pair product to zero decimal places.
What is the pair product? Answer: 445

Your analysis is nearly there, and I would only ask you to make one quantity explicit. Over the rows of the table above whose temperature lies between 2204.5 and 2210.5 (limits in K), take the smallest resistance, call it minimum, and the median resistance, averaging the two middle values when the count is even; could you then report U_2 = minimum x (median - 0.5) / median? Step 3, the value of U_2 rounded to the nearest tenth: 17.2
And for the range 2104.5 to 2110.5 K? 20.1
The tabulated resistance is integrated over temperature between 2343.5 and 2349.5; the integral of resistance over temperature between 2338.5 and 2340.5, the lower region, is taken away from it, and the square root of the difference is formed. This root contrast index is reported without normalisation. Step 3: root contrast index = 9.2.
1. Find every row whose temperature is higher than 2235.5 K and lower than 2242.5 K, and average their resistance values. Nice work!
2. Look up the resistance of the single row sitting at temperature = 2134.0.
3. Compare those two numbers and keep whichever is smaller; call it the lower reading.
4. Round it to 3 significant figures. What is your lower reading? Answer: 20.9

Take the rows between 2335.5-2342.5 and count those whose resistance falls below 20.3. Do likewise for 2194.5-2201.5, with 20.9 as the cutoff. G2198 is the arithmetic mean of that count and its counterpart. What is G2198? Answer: 7.0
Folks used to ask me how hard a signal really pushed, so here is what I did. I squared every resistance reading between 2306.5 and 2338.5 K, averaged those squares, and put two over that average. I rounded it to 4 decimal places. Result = 0.0057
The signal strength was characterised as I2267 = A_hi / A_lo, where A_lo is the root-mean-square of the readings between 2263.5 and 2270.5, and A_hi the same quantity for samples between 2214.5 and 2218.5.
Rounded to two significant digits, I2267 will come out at 0.91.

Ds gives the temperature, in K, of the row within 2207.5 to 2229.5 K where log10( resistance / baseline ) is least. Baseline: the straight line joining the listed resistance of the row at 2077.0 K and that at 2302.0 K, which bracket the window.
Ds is 2209.0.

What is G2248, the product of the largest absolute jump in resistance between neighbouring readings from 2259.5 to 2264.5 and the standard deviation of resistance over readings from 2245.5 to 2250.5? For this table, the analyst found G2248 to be 0.5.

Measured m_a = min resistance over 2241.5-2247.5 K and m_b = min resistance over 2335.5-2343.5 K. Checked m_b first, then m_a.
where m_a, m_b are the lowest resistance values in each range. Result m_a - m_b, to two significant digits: 5.3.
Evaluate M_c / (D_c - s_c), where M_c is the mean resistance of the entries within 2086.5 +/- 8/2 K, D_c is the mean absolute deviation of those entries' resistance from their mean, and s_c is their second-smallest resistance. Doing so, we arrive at -1.08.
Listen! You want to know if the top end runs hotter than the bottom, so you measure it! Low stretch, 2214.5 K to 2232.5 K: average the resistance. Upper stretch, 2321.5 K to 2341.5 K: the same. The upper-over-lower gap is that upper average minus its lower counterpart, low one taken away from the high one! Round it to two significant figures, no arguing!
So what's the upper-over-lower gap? -3.4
